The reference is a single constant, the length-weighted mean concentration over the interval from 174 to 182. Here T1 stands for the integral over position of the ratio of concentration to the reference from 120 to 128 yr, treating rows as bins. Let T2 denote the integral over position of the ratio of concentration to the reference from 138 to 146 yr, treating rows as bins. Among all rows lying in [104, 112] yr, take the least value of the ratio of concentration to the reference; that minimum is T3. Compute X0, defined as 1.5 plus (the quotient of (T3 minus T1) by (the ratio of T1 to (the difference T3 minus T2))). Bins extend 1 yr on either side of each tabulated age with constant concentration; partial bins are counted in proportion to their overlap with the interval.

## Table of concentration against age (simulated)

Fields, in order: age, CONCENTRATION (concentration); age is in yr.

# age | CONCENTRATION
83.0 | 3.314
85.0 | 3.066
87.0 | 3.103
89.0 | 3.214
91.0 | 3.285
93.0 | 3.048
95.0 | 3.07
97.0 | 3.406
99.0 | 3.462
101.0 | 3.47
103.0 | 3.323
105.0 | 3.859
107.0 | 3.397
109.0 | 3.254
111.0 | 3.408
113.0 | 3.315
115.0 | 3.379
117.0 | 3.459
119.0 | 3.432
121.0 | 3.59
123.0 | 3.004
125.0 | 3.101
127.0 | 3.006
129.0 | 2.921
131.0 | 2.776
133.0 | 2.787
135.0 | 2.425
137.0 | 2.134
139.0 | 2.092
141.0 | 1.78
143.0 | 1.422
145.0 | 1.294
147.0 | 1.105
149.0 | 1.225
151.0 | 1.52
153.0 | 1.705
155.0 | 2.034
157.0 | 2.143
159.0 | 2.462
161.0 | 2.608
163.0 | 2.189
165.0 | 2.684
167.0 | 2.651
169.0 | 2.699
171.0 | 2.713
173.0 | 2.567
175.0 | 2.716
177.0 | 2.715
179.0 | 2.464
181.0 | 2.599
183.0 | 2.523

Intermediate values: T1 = 9.7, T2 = 5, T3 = 1.2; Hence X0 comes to 4.8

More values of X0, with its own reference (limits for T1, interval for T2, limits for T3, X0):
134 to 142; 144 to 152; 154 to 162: 4.3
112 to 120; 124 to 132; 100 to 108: 8.3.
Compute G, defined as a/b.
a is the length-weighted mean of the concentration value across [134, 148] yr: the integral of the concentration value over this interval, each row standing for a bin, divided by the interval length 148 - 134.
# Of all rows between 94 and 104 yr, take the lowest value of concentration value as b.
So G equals 0.6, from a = 1.8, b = 3.07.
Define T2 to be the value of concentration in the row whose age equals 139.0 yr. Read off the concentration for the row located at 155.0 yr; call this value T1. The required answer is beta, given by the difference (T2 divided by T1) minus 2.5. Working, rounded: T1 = 2.034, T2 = 2.092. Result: -1.47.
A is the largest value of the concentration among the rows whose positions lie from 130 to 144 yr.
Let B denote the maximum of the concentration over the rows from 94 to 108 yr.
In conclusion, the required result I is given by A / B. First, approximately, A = 2.787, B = 3.859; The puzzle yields 0.7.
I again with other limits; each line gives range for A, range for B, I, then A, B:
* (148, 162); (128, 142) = 0.9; 2.608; 2.921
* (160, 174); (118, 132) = 0.8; 2.713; 3.59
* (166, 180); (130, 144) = 1.0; 2.716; 2.787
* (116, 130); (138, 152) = 1.7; 3.59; 2.092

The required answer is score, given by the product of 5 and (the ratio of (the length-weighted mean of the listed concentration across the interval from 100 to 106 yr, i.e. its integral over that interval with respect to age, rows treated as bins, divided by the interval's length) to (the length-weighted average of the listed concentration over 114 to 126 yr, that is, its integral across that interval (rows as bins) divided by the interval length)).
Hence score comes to 5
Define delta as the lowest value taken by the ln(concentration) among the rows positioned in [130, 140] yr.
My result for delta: 0.7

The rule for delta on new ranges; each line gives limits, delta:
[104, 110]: 1.2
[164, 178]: 0.9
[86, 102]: 1.1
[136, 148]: 0.1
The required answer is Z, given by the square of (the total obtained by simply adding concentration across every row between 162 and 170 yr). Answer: 105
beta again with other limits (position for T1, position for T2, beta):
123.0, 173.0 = -1.65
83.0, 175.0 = -1.68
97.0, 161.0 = -1.73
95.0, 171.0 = -1.62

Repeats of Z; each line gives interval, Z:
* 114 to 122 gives 192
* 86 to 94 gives 160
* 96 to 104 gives 187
